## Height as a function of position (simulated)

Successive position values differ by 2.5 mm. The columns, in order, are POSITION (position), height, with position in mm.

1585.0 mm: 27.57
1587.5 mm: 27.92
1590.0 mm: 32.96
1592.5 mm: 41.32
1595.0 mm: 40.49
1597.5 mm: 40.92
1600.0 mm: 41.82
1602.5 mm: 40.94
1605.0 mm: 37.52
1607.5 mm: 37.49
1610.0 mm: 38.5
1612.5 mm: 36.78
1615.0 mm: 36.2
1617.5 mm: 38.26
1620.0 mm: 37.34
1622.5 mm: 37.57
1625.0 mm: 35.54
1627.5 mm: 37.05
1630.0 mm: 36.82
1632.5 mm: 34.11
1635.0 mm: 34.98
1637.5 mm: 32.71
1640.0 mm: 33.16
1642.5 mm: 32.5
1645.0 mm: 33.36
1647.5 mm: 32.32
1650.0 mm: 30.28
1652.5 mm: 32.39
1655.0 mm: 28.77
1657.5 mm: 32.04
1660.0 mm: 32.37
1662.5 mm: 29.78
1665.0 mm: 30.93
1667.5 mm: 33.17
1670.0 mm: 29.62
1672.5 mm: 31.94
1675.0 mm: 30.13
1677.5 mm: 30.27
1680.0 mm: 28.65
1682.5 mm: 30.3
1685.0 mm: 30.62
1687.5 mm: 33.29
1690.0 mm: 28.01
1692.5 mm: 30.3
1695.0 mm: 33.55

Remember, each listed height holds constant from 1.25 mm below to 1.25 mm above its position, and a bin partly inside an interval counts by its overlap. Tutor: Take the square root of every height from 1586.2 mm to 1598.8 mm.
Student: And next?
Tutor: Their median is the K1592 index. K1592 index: 6.4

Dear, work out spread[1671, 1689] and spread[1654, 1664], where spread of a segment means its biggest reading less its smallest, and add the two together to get 8.2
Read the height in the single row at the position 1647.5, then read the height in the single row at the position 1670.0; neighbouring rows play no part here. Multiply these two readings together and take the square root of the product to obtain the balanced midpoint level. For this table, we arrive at 30.9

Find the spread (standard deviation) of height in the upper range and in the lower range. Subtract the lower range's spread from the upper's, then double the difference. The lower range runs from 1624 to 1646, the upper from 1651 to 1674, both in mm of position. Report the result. -0.4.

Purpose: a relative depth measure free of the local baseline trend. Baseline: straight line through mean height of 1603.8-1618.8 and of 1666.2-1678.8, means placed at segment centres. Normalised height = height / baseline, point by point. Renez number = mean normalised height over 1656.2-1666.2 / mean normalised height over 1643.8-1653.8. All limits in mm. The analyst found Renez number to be 1.01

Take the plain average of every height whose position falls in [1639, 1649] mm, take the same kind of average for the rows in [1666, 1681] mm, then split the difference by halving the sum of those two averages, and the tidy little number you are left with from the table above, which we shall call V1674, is 32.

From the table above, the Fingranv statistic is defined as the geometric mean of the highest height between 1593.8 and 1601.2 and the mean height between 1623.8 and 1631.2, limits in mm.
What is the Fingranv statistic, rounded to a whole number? 39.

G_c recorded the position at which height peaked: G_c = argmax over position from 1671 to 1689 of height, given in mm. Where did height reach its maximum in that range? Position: 1687.5 mm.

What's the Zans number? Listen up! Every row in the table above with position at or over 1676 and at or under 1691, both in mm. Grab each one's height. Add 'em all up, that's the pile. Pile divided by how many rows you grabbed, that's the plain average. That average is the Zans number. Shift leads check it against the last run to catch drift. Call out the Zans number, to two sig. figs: 30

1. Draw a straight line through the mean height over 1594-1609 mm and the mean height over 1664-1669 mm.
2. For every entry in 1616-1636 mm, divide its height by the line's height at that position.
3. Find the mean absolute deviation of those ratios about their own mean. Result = 0.021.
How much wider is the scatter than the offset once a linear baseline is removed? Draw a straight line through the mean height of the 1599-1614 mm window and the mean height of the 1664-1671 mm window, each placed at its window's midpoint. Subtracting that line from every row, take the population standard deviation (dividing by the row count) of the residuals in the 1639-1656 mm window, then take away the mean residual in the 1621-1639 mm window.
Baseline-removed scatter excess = 1.5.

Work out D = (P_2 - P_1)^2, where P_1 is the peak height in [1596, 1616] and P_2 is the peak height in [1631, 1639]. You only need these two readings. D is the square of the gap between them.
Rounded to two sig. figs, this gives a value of 47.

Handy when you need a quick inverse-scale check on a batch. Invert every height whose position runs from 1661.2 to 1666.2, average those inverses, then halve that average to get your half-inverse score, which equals 0.0165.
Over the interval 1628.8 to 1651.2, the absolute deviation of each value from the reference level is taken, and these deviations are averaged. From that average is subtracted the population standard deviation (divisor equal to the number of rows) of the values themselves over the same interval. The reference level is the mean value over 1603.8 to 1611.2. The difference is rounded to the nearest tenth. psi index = 2.7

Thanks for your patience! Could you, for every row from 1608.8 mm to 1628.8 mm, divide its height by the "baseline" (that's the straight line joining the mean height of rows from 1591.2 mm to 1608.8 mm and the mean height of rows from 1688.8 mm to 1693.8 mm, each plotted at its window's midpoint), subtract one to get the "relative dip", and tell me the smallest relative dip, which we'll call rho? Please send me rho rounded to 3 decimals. -0.054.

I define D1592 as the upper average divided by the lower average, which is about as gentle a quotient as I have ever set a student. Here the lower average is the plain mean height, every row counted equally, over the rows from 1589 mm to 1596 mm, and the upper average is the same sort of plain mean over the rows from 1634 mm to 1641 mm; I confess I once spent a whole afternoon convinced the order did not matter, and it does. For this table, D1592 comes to 0.88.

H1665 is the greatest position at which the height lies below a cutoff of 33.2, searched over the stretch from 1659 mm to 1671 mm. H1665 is 1670.0 mm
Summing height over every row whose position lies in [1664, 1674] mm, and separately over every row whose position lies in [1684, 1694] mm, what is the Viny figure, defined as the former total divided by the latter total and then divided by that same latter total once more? 0.0084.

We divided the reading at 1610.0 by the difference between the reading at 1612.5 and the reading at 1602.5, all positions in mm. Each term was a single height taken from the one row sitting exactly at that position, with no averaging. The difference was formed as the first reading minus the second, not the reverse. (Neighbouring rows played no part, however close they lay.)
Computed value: -9.3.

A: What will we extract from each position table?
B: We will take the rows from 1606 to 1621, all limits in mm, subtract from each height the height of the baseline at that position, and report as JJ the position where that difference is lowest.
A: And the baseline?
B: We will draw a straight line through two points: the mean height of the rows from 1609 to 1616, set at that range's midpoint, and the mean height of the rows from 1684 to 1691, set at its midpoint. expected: 1615.0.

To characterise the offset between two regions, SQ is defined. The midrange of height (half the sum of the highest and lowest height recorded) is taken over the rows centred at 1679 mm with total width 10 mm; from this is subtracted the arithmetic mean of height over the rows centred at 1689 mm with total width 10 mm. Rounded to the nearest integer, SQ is -1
